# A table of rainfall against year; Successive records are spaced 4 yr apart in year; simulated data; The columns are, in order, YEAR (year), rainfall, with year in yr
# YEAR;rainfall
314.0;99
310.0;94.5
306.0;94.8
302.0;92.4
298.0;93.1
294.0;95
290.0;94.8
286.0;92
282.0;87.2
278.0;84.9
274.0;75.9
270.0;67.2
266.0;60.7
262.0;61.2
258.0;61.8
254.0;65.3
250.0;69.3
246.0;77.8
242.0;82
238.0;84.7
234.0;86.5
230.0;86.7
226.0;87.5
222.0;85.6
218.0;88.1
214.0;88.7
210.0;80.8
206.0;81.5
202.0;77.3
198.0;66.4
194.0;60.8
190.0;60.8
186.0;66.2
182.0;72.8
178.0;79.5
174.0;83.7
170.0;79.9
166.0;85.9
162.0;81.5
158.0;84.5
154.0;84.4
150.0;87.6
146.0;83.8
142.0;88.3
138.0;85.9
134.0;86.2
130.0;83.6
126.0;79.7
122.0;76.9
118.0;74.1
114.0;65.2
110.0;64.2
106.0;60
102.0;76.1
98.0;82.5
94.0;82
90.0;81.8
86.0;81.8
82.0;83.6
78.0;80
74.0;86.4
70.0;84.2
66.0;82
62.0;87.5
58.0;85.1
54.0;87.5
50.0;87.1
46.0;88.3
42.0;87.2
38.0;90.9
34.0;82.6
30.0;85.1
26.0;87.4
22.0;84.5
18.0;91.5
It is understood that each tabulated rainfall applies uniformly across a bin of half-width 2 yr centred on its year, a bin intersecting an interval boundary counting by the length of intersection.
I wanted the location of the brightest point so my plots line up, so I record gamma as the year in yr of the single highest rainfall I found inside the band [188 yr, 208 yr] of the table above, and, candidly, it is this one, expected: 206.0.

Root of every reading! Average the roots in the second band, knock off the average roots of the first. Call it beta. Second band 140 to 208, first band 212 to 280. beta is 0.04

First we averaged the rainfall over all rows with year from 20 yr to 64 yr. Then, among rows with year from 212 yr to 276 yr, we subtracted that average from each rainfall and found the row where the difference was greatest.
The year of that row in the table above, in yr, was 214.0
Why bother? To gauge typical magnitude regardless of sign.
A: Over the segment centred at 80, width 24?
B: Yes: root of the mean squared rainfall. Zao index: 83.0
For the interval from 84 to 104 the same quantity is 80.9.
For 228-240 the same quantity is 86.0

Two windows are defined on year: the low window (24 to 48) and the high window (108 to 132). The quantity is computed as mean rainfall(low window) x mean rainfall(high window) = 6427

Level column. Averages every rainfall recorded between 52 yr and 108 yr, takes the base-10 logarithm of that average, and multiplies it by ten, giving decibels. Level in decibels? 19.1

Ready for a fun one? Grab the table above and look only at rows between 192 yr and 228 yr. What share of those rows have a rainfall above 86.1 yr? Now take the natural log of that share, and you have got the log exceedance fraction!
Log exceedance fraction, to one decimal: -1.1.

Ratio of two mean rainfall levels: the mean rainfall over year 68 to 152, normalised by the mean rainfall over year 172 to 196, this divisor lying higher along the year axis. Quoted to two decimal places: 1.13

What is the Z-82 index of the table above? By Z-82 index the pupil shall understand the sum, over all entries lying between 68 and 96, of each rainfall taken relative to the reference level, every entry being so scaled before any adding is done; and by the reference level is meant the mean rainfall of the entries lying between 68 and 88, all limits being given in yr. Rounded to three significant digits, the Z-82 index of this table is 6.97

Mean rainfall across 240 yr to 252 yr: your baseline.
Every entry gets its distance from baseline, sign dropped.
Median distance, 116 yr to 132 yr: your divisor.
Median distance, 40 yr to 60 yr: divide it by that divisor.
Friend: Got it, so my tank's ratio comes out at 3.9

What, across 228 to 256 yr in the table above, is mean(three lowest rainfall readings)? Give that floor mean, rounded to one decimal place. 70.8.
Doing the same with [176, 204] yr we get 62.6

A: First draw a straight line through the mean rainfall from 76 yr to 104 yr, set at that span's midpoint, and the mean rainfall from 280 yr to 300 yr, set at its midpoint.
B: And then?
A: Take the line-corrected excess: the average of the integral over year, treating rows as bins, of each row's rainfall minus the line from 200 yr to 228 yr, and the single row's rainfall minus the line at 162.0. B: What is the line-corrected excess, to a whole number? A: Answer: -57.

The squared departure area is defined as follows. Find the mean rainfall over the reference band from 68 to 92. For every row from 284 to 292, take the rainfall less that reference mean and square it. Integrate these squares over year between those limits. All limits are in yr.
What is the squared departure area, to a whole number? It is 887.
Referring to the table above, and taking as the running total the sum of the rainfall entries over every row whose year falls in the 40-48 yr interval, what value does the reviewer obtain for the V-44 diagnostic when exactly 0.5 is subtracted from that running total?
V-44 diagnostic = 175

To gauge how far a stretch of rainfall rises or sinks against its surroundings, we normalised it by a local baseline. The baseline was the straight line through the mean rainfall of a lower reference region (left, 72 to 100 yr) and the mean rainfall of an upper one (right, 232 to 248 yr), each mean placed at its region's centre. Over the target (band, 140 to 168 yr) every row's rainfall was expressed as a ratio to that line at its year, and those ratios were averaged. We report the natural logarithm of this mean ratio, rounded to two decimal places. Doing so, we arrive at 0.03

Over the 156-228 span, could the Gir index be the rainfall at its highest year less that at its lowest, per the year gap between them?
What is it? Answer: 0.04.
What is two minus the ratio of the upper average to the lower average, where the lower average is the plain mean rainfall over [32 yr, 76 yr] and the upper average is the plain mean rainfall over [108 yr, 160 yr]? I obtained 1.07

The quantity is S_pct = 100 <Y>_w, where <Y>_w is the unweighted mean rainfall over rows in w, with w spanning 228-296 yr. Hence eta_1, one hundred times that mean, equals 7841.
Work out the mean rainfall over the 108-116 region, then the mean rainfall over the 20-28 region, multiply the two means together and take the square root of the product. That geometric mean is 74.6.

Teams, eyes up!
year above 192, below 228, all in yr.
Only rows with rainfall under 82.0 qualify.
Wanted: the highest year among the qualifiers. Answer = 210.0 yr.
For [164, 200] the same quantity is 198.0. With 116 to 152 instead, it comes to 126.0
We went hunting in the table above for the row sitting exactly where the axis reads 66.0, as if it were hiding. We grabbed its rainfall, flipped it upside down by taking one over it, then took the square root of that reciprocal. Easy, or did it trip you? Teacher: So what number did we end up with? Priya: 0.110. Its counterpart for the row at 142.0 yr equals 0.106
